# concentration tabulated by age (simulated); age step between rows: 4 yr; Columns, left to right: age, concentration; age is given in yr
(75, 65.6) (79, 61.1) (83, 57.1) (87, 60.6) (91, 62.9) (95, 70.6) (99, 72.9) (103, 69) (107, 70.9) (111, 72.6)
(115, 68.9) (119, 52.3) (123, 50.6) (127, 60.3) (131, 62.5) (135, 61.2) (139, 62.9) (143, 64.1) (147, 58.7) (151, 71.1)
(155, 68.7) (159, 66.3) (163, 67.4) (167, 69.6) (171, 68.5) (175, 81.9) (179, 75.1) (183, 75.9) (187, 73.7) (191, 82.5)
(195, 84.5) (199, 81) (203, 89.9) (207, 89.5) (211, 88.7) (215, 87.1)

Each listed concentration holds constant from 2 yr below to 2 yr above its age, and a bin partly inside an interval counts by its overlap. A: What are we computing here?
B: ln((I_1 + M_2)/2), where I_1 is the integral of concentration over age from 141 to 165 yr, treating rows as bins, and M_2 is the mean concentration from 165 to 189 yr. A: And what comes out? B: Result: 6.72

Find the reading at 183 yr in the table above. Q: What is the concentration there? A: 75.9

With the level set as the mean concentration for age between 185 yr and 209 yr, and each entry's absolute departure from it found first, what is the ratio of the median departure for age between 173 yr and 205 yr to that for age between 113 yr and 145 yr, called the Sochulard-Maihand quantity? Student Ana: 0.2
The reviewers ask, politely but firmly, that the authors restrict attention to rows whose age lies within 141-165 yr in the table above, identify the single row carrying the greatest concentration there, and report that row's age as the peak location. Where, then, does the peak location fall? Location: 151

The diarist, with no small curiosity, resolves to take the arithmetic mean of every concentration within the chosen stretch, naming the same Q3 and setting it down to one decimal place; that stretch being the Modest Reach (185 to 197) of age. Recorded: 80.2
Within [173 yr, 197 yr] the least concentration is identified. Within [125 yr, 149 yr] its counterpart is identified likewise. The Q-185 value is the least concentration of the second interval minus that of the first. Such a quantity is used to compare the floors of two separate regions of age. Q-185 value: -15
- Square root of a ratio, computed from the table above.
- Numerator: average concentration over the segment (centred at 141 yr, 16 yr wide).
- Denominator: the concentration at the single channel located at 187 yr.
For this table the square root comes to 0.915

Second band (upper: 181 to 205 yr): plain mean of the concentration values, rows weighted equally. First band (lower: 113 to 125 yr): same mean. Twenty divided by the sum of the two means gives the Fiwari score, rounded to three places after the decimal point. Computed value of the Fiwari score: 0.144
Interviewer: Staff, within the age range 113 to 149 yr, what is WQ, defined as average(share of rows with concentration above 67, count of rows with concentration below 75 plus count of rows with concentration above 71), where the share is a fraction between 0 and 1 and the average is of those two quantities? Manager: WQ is 4.56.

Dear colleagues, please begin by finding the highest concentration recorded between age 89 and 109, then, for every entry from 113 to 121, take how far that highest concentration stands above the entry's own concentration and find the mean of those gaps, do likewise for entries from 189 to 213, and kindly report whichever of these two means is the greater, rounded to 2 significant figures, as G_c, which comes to 12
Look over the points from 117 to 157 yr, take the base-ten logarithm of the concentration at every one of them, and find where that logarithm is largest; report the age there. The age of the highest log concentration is 151 yr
